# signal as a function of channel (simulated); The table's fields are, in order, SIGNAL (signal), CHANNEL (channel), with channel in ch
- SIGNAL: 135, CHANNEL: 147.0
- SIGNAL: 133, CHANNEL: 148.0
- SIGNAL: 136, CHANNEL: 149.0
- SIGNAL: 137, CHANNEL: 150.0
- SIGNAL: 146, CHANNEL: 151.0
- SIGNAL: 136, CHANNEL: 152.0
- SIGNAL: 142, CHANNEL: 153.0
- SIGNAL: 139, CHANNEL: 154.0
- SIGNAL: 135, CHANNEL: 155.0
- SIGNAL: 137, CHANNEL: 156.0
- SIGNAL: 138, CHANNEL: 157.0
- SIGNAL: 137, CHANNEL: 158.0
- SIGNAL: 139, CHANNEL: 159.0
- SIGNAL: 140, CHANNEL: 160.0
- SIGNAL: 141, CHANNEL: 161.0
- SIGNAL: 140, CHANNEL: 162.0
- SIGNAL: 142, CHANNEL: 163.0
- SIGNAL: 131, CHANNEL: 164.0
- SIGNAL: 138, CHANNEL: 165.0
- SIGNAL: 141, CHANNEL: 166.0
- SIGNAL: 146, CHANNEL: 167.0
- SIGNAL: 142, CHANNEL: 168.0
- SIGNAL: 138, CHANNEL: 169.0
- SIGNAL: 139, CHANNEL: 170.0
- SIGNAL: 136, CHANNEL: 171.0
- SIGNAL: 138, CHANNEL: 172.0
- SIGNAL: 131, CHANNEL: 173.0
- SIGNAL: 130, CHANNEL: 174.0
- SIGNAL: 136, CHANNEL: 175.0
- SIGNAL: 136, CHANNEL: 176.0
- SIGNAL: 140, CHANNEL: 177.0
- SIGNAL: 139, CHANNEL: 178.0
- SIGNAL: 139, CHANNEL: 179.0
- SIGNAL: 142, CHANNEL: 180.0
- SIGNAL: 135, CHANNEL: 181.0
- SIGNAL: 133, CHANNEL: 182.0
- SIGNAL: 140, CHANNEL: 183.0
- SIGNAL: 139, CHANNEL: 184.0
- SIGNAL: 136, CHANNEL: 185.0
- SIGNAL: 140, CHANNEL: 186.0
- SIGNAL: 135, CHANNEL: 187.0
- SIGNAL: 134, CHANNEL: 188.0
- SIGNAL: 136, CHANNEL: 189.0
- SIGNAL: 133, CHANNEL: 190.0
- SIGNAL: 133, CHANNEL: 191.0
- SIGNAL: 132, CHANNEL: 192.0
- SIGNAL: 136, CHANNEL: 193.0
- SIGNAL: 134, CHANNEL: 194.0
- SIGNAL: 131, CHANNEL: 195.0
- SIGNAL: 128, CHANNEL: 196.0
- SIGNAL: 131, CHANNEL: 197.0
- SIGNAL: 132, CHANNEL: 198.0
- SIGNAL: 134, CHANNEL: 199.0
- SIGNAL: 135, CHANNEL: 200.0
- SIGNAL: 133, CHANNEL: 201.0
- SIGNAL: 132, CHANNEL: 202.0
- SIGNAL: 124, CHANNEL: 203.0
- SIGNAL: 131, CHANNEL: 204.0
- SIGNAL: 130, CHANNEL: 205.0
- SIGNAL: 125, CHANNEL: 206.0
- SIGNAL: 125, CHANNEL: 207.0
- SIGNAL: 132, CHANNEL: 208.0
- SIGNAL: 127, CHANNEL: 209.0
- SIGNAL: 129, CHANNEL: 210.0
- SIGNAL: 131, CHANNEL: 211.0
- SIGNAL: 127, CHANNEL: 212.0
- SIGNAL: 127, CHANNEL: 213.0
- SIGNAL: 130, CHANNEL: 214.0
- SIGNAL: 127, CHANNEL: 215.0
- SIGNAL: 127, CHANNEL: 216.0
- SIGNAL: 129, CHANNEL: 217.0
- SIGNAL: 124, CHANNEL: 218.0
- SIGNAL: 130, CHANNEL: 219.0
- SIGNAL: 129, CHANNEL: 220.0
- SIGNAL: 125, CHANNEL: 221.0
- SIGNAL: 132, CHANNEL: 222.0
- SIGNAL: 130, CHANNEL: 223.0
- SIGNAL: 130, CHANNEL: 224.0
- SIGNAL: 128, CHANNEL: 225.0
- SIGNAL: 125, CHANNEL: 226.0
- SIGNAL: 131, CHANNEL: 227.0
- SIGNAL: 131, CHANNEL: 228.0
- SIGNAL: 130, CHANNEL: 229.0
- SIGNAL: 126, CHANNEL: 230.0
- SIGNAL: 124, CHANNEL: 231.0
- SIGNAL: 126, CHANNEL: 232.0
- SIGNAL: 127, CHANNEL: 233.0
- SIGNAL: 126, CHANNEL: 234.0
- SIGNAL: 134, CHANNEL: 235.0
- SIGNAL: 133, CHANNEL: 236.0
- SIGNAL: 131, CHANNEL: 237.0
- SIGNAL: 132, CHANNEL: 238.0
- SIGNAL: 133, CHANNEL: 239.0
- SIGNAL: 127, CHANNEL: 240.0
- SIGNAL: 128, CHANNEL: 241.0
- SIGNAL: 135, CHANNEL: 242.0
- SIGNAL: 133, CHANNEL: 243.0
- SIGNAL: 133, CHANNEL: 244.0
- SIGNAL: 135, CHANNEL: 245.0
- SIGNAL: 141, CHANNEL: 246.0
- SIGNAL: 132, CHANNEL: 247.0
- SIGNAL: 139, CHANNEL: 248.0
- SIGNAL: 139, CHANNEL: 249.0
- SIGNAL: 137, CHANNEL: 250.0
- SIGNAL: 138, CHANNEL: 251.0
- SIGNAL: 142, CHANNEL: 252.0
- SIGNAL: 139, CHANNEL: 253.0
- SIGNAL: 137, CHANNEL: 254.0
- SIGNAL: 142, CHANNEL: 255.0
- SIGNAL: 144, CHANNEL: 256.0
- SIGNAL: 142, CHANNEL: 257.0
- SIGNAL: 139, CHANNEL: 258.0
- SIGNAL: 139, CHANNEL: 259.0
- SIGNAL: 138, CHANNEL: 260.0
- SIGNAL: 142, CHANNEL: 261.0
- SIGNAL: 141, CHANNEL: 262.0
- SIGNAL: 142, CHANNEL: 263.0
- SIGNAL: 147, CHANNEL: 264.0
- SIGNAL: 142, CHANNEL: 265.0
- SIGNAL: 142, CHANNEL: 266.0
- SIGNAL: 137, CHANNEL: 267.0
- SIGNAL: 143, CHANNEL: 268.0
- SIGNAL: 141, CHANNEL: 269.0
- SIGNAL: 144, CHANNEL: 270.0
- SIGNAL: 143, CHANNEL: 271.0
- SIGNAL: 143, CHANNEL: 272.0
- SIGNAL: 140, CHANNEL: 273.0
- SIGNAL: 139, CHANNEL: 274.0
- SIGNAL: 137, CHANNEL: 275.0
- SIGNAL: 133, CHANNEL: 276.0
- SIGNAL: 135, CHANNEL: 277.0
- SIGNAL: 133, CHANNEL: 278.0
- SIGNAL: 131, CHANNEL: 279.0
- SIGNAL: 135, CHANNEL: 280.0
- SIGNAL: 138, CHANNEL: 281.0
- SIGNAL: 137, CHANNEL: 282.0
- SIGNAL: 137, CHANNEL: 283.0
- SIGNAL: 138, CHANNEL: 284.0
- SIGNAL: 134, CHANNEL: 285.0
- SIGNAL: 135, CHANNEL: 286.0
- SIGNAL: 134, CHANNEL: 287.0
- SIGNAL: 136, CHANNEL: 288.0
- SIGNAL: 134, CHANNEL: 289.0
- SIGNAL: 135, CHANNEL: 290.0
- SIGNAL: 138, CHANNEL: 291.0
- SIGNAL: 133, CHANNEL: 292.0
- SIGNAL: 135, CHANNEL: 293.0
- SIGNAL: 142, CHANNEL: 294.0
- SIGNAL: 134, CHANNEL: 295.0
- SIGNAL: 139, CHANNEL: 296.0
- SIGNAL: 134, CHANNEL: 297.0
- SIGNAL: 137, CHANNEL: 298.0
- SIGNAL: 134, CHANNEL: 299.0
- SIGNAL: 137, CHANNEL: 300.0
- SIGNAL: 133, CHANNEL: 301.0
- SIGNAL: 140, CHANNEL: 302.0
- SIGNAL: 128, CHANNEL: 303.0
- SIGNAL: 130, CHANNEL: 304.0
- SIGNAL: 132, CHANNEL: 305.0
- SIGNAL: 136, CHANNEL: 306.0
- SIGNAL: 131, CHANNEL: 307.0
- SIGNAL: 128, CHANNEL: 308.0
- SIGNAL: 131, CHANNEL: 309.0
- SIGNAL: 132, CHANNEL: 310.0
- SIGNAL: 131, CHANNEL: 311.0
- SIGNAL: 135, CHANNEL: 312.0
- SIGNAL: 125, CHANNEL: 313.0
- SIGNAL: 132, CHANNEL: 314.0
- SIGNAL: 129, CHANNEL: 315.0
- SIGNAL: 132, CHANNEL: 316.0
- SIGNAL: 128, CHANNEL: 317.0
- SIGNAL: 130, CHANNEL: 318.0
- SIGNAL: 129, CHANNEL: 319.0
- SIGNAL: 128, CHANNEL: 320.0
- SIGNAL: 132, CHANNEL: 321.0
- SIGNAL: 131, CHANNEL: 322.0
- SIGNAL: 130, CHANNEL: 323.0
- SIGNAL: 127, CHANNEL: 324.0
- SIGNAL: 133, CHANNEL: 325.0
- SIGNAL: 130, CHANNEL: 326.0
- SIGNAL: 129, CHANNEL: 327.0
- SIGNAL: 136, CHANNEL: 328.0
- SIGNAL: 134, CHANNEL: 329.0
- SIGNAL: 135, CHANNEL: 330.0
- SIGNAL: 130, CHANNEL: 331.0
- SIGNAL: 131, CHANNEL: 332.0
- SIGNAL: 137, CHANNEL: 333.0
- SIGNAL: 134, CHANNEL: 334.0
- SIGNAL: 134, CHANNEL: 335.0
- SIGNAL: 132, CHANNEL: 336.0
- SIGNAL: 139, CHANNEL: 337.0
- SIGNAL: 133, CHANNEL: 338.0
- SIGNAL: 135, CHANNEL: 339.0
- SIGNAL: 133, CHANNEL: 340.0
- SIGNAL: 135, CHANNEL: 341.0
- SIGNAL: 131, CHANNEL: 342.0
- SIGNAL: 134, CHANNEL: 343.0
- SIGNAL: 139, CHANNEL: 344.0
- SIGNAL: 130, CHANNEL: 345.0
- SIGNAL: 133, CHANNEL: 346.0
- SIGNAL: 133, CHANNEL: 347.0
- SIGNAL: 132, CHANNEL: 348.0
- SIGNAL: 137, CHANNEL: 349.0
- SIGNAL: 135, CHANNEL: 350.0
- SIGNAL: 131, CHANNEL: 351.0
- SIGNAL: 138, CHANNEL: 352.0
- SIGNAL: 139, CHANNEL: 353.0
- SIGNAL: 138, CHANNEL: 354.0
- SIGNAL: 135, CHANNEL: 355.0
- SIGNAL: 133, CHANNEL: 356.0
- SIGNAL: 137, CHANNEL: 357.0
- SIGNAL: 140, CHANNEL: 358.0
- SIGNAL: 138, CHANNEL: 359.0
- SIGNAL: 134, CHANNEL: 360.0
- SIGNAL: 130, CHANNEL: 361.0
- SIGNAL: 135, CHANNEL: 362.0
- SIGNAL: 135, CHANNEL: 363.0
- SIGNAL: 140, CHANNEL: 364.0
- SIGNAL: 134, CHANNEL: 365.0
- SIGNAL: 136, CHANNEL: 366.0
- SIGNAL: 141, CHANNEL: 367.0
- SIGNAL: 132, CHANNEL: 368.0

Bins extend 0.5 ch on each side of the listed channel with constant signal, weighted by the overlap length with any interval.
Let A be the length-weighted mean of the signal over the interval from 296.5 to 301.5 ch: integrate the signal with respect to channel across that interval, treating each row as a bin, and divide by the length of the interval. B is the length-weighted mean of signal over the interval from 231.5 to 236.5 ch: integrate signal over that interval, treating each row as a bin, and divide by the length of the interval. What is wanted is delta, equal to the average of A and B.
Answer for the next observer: 132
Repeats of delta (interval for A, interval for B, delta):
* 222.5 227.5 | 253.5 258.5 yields 135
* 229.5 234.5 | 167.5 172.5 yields 132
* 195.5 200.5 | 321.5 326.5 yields 131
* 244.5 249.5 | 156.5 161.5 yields 138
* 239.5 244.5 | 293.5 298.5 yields 134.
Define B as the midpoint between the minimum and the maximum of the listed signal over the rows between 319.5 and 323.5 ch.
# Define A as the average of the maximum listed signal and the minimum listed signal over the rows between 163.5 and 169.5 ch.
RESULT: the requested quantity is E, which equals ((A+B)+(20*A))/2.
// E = 1519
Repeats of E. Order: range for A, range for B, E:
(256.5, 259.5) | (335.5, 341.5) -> 1543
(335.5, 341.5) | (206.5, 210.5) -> 1487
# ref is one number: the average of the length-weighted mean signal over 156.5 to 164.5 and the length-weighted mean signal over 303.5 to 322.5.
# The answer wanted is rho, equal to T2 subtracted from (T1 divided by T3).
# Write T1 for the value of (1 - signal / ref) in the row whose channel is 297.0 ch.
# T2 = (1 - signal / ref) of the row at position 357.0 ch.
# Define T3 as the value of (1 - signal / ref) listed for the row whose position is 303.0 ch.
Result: 0.1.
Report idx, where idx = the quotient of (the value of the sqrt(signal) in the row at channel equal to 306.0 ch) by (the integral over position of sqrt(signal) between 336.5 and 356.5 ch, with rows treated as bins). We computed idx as 0.0503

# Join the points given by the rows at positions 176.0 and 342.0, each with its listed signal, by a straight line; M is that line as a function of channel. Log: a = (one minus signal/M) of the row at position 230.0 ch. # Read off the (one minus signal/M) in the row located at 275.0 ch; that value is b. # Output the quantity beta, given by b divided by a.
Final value -0.5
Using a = 0.062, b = -0.030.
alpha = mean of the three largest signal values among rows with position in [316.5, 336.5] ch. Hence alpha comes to 136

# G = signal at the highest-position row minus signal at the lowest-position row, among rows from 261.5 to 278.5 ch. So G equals -8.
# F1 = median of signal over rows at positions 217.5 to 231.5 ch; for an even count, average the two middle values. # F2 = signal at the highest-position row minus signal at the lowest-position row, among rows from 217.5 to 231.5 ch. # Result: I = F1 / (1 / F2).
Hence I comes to 0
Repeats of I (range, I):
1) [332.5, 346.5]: -536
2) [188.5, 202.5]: -532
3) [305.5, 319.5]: -917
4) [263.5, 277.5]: -1698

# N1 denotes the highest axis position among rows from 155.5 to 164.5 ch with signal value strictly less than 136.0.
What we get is 164.0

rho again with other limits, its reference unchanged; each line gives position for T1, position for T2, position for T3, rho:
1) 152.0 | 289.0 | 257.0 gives 0.2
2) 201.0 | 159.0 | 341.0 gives -3.6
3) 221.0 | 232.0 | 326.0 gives 2.0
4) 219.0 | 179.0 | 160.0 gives -0.8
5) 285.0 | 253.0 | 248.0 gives -0.1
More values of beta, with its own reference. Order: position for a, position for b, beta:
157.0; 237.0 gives -2.3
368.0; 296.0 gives 3.6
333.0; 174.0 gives -1.0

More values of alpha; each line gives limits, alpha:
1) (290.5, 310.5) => 140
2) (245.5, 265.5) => 144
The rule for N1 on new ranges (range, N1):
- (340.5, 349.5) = 348.0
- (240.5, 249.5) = 247.0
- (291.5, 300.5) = 299.0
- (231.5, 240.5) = 240.0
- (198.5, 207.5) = 207.0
